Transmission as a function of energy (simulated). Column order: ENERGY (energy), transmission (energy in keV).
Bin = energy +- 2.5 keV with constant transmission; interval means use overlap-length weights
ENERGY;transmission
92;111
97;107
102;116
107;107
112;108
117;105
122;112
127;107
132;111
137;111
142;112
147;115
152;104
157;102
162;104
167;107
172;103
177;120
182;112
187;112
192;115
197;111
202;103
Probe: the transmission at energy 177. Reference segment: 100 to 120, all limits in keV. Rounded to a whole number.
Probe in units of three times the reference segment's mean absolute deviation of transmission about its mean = 11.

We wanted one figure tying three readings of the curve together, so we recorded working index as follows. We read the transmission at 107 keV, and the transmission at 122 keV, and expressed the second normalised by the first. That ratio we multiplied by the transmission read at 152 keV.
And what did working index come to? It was 109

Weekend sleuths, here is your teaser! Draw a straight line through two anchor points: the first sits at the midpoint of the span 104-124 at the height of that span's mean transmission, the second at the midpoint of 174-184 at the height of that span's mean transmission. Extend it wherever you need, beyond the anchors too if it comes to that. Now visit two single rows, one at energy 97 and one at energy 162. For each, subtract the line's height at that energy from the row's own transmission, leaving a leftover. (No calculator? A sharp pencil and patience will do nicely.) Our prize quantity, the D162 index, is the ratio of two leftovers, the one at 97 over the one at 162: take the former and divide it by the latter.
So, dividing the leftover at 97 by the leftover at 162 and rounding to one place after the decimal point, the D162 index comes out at -0.1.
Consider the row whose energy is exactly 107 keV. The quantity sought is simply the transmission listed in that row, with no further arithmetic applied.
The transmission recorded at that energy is 107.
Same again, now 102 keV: 116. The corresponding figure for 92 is 111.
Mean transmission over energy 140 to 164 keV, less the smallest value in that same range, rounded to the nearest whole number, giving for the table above 5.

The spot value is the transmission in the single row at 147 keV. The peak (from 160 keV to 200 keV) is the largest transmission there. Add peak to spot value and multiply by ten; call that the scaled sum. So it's 2350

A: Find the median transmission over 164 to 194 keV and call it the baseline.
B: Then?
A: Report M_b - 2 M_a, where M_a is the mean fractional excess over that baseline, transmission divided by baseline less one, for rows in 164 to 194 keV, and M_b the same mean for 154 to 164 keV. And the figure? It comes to -0.07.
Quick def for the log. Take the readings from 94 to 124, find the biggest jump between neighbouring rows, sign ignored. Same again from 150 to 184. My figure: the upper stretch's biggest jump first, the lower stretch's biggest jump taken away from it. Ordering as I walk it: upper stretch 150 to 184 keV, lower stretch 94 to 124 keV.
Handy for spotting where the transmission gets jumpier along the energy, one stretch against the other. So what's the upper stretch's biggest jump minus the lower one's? 8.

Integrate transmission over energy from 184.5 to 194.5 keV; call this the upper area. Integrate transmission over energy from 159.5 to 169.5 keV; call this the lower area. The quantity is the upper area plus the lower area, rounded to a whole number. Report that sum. 2190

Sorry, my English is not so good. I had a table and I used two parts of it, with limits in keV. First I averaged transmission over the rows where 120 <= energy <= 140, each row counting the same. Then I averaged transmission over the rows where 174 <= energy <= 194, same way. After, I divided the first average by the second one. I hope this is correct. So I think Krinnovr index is 0.96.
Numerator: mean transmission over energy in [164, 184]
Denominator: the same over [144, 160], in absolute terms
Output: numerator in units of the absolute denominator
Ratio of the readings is 1.03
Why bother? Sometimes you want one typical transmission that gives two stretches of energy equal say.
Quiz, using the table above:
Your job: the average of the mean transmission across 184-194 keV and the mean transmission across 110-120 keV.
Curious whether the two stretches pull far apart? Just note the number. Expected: 110.0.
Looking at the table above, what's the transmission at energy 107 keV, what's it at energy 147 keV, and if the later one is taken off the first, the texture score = -8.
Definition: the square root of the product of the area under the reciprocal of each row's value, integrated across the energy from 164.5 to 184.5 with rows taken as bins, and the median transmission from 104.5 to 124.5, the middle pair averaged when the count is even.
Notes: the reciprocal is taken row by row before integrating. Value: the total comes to 4.42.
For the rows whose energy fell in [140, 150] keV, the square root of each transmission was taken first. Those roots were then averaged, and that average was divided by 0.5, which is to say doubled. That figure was 21.3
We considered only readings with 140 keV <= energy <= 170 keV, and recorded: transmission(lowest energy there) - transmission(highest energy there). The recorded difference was 5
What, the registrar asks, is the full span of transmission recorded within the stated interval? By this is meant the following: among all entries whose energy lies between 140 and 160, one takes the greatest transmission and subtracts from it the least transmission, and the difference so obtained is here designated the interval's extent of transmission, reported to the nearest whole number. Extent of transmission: 13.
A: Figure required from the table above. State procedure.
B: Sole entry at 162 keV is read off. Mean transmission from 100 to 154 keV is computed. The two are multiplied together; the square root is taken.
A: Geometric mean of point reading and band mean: 107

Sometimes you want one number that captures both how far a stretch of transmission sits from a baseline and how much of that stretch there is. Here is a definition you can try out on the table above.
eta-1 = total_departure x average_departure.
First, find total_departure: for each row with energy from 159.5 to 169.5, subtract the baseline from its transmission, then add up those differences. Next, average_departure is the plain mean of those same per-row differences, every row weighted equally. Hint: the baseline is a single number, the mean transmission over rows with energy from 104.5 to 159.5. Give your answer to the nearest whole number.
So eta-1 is 19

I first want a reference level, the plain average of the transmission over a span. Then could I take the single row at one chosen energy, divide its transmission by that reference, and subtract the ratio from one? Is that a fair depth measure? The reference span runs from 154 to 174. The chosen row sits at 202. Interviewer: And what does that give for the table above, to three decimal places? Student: 0.010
